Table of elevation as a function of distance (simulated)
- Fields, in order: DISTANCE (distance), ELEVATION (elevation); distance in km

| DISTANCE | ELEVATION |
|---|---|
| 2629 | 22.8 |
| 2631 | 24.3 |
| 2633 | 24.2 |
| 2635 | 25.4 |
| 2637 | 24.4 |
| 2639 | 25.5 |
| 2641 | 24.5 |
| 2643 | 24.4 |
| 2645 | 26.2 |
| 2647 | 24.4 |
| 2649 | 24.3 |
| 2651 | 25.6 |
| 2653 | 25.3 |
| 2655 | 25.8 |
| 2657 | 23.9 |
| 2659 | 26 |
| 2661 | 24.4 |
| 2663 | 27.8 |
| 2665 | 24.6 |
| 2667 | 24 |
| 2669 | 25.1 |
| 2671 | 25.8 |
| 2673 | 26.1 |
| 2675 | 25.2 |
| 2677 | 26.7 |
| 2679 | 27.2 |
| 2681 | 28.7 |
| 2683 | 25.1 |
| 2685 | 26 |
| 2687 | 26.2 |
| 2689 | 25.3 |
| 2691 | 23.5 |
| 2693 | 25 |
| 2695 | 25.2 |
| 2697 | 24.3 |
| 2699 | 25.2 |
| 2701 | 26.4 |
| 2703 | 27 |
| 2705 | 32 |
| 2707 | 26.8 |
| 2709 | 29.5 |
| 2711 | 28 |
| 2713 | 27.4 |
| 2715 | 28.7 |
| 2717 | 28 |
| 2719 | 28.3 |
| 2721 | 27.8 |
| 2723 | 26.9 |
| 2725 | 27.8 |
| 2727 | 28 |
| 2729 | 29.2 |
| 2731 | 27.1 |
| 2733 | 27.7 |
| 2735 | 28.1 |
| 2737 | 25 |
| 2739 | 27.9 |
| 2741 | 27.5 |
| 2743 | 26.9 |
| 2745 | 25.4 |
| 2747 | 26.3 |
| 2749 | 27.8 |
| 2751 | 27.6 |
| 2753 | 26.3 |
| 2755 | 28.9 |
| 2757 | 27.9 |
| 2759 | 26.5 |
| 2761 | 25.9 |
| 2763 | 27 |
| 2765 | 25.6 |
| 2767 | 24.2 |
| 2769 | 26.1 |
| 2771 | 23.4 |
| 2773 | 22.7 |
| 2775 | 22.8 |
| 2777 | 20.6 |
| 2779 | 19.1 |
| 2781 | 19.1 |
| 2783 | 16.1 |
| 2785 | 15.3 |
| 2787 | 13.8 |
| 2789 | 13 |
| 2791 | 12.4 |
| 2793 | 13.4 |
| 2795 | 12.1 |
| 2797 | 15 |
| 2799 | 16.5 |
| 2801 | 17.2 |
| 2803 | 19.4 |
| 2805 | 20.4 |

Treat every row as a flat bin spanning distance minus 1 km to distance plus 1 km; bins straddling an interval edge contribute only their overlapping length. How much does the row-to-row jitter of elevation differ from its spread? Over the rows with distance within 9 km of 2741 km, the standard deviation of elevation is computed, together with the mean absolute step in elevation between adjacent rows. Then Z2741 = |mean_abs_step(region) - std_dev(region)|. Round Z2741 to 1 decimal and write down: 0.3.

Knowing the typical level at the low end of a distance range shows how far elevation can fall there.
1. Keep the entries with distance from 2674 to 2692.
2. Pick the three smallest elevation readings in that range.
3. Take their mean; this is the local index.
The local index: 24.6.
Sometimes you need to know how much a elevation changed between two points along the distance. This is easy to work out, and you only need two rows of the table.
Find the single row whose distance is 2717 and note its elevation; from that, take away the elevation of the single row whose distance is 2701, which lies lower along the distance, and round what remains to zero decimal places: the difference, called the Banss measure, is 2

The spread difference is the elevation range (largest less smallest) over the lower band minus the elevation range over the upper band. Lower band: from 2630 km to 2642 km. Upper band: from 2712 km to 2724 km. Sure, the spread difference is -0.50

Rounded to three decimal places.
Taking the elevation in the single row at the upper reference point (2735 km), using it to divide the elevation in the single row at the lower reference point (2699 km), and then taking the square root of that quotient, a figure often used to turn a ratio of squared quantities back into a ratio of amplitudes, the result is 0.947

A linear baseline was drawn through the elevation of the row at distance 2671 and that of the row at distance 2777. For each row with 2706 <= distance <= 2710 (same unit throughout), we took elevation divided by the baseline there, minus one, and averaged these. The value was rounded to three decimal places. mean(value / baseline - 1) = 0.174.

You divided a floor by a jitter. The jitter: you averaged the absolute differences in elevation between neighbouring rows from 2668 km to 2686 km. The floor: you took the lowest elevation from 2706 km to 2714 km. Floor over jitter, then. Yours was 22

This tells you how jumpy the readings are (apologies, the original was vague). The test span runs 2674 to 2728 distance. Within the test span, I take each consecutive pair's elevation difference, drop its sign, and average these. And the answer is 1.38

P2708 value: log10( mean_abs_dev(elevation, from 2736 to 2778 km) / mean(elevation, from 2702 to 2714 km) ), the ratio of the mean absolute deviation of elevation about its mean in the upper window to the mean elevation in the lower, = -1.25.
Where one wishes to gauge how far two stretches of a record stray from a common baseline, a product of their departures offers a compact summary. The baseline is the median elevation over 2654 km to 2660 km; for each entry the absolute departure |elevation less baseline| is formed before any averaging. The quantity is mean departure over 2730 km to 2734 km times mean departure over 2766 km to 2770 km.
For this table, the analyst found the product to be 1.5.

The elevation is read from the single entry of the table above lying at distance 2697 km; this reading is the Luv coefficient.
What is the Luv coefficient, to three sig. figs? 24.3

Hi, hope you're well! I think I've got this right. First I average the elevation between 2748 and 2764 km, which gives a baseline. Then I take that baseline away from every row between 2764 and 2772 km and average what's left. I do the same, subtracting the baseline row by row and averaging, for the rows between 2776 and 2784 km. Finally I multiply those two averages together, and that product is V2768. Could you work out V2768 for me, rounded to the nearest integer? 21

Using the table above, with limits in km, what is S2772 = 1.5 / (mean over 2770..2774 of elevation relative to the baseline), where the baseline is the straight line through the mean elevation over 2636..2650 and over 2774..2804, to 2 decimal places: 0.26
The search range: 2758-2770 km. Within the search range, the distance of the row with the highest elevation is 2763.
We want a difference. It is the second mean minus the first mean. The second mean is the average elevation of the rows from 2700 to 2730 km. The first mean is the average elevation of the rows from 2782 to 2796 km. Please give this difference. 14.4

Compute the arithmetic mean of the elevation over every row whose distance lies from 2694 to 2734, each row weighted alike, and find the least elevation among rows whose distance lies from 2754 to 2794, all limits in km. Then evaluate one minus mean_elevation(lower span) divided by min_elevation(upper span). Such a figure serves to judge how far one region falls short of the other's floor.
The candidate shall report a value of -1.22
